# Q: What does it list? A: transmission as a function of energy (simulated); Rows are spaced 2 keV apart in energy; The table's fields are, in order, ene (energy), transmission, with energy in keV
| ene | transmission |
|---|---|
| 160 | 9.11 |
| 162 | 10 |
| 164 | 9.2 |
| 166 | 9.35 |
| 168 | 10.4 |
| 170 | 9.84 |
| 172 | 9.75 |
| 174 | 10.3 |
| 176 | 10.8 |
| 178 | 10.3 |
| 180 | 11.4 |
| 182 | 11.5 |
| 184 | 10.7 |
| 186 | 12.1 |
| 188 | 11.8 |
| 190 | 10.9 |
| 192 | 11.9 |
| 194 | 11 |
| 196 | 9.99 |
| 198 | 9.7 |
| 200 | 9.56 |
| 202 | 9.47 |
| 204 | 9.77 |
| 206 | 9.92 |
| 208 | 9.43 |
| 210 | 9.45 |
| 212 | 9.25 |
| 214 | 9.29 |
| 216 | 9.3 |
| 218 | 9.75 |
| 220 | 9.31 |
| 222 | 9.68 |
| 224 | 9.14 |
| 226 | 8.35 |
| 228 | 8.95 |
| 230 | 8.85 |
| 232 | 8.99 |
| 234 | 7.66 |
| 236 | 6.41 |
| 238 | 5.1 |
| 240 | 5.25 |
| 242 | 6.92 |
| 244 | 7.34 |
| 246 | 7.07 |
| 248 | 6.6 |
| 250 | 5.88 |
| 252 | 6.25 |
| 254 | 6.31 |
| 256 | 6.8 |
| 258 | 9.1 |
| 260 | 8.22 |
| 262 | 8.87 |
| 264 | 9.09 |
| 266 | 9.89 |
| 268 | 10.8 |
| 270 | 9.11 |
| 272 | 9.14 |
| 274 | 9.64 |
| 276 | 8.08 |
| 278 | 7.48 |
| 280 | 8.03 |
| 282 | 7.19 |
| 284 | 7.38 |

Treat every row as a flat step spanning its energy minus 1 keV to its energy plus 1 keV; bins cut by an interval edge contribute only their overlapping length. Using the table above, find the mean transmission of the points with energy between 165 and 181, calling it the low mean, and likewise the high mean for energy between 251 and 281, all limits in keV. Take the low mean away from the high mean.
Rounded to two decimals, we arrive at -1.81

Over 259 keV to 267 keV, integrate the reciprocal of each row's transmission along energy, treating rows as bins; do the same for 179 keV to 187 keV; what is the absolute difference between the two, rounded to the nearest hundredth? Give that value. 0.19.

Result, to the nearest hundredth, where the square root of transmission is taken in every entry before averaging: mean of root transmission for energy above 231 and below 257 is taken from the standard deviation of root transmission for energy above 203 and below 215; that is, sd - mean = -2.53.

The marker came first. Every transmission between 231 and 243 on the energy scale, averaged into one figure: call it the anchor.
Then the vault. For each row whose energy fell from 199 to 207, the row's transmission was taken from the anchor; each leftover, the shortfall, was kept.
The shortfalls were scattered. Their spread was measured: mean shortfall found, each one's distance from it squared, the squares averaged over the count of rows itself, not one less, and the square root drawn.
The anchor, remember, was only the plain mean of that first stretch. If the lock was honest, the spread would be 0.2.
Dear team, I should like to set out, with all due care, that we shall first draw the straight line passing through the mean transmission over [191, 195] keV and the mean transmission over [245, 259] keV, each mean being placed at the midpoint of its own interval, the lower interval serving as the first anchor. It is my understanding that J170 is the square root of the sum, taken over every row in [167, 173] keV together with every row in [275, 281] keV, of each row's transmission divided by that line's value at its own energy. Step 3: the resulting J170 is 2.7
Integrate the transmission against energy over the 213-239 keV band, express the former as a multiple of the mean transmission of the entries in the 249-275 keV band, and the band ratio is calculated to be 26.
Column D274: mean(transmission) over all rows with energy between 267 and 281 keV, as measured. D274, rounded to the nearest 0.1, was 8.9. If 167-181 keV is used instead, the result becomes 10.4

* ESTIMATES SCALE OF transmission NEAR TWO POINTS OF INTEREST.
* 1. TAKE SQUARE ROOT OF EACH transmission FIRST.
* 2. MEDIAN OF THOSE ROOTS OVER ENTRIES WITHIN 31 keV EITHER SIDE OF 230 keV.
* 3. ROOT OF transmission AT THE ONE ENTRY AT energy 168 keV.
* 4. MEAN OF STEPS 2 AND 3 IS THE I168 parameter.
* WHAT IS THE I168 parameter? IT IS 3.11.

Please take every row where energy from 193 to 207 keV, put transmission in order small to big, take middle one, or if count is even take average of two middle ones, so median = 9.8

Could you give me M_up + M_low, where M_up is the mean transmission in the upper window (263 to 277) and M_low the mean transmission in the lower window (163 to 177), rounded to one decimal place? 19.3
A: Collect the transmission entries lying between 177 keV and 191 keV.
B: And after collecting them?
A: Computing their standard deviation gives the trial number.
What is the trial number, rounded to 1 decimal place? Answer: 0.6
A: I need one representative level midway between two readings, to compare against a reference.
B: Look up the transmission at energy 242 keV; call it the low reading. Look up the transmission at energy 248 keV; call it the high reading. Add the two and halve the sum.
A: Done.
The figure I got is 6.8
